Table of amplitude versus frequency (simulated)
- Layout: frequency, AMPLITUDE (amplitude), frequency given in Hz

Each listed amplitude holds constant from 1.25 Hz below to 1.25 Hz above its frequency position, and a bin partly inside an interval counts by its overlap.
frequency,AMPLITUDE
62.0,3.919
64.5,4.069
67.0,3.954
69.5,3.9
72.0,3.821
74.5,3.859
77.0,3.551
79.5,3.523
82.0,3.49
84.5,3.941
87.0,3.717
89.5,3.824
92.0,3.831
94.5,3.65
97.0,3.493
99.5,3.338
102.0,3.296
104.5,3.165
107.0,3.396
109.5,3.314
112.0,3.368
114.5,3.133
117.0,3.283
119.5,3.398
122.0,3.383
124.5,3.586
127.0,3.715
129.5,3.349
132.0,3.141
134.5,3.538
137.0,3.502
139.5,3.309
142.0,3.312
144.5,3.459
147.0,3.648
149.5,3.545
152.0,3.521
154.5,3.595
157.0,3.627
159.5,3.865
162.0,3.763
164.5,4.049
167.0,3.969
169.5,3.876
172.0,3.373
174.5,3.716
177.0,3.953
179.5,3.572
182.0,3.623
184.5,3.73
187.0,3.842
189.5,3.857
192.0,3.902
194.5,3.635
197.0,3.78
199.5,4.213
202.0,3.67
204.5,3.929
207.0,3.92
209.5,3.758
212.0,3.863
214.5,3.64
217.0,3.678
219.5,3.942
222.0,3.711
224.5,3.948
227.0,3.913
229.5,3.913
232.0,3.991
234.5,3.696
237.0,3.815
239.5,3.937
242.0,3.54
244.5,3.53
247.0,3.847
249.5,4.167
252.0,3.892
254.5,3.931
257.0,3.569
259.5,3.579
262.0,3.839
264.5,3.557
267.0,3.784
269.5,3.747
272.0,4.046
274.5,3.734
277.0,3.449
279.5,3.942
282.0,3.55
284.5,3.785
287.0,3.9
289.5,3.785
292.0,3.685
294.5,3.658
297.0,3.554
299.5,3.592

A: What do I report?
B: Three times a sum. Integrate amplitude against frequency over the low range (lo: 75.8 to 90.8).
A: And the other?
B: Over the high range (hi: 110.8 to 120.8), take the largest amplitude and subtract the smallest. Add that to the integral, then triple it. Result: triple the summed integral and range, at 166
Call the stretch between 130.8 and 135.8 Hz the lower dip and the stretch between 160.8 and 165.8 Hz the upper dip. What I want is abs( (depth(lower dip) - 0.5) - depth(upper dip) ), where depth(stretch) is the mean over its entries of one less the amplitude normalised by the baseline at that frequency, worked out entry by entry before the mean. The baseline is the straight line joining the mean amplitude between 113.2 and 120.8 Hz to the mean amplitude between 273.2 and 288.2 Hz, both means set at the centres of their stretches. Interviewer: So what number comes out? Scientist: 0.36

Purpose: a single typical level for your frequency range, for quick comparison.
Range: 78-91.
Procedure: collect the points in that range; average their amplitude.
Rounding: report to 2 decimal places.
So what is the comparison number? 3.70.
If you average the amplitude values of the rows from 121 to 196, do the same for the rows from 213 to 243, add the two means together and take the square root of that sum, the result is 2.73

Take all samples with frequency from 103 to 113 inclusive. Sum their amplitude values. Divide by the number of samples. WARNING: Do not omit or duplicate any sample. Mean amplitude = 3.3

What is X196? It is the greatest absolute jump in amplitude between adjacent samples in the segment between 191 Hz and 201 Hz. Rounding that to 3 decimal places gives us 0.433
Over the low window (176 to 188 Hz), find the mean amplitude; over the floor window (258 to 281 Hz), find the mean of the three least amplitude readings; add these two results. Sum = 7.27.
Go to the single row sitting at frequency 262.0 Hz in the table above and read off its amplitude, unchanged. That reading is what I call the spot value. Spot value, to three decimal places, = 3.839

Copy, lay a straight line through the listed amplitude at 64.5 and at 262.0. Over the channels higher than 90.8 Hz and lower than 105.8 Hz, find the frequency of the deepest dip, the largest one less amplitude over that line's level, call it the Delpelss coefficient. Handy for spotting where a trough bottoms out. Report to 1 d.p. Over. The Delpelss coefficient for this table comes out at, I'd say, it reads 104.5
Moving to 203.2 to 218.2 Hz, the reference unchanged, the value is 214.5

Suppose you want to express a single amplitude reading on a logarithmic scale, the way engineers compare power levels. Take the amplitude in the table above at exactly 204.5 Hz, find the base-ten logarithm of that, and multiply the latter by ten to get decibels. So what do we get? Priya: 5.94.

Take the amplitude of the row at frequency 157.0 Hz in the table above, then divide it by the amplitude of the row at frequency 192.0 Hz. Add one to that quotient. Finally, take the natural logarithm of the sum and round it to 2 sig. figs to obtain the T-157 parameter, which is 0.66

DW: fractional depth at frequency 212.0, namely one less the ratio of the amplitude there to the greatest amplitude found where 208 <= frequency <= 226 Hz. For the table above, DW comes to 0.022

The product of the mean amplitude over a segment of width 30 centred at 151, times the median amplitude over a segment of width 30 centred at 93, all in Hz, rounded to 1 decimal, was 12.6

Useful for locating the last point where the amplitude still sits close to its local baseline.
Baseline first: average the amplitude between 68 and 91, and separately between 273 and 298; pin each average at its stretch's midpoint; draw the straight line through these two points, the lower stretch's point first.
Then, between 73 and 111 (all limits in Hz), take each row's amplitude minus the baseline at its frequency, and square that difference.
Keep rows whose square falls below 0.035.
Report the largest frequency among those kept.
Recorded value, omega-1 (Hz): 94.5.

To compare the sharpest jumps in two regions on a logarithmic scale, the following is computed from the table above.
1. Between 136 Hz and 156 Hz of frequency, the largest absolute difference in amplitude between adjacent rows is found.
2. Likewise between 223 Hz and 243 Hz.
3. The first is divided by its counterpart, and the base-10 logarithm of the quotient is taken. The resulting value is -0.31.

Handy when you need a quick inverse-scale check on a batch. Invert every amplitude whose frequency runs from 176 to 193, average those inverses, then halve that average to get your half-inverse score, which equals 0.132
